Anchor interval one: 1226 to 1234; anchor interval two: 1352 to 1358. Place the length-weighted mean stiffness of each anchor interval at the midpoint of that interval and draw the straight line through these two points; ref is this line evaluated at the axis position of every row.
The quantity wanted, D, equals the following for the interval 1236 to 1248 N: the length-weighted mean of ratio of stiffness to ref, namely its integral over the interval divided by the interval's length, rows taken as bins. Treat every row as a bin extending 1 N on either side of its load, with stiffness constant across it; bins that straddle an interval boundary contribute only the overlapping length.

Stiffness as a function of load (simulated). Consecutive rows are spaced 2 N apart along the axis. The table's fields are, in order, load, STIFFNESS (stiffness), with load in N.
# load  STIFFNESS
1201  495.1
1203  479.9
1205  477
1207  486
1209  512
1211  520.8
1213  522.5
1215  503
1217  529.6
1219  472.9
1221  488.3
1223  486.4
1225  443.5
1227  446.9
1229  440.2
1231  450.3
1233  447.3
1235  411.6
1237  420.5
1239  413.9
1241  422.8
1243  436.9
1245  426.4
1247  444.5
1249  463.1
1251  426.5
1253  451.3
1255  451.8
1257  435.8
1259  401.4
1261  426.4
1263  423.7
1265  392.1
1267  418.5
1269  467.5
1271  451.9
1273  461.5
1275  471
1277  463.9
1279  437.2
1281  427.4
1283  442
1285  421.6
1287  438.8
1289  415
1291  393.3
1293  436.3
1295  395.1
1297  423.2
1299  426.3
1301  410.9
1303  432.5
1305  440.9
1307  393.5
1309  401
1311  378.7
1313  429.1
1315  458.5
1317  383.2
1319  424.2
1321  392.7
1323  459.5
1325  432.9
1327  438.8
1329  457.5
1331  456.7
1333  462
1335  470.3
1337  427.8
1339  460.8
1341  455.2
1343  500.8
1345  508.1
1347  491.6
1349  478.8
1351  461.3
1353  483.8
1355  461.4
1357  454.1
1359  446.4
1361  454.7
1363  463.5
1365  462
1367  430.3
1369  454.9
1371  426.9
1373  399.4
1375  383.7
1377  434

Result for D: 0.95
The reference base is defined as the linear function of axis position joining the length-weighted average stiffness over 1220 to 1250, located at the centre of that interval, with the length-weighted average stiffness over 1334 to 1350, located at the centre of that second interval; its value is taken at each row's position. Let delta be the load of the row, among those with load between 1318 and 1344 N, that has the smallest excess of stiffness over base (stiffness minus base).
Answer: 1321 N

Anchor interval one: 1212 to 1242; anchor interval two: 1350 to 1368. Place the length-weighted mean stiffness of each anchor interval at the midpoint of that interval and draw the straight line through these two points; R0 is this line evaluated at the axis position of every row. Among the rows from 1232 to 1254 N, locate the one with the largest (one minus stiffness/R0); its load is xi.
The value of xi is 1235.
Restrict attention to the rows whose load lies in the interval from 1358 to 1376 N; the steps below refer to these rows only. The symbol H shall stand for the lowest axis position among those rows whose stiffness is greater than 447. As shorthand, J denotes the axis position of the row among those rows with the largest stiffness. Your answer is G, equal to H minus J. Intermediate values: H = 1361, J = 1363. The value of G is -2 N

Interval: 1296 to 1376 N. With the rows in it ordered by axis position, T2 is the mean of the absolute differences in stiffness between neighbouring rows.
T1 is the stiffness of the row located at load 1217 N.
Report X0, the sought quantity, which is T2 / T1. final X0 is 0.042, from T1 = 529.6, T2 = 22.4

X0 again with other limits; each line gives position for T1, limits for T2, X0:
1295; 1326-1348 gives 0.046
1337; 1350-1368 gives 0.032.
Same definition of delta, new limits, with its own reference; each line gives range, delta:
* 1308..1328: 1311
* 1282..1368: 1311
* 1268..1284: 1281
